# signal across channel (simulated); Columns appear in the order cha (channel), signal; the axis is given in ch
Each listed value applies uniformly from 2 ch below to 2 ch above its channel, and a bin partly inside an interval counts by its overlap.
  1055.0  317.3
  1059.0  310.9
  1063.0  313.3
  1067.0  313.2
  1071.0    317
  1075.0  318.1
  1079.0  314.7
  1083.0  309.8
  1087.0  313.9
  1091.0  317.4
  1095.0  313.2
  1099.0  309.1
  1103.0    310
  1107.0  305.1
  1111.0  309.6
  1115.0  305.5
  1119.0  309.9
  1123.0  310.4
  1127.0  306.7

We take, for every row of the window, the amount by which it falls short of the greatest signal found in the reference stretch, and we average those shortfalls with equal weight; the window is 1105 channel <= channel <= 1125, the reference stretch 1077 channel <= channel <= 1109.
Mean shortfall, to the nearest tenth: 9.3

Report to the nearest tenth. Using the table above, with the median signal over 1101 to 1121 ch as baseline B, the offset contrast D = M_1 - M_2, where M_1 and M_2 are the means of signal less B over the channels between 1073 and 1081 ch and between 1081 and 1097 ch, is 2.8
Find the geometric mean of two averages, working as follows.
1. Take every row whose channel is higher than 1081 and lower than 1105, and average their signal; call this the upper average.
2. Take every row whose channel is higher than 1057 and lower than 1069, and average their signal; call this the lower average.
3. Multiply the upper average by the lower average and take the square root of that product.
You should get 312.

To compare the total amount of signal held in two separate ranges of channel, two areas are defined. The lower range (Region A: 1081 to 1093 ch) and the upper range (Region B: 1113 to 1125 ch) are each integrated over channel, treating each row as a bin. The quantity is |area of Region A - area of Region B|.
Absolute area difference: 61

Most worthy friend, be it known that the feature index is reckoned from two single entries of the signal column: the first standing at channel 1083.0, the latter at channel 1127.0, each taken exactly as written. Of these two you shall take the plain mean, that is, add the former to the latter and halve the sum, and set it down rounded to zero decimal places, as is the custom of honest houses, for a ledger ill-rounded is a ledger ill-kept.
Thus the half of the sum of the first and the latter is 308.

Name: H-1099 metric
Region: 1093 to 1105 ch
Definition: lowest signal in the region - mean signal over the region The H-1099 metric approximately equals -1.7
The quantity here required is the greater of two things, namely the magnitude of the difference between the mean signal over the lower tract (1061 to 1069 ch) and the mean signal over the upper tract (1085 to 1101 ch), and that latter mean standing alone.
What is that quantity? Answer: 313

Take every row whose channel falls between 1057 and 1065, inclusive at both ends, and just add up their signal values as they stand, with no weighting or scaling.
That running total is 624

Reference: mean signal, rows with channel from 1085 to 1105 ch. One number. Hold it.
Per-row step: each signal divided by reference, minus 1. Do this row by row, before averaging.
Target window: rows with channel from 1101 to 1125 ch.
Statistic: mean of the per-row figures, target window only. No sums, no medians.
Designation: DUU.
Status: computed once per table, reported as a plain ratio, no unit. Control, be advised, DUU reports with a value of -0.014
